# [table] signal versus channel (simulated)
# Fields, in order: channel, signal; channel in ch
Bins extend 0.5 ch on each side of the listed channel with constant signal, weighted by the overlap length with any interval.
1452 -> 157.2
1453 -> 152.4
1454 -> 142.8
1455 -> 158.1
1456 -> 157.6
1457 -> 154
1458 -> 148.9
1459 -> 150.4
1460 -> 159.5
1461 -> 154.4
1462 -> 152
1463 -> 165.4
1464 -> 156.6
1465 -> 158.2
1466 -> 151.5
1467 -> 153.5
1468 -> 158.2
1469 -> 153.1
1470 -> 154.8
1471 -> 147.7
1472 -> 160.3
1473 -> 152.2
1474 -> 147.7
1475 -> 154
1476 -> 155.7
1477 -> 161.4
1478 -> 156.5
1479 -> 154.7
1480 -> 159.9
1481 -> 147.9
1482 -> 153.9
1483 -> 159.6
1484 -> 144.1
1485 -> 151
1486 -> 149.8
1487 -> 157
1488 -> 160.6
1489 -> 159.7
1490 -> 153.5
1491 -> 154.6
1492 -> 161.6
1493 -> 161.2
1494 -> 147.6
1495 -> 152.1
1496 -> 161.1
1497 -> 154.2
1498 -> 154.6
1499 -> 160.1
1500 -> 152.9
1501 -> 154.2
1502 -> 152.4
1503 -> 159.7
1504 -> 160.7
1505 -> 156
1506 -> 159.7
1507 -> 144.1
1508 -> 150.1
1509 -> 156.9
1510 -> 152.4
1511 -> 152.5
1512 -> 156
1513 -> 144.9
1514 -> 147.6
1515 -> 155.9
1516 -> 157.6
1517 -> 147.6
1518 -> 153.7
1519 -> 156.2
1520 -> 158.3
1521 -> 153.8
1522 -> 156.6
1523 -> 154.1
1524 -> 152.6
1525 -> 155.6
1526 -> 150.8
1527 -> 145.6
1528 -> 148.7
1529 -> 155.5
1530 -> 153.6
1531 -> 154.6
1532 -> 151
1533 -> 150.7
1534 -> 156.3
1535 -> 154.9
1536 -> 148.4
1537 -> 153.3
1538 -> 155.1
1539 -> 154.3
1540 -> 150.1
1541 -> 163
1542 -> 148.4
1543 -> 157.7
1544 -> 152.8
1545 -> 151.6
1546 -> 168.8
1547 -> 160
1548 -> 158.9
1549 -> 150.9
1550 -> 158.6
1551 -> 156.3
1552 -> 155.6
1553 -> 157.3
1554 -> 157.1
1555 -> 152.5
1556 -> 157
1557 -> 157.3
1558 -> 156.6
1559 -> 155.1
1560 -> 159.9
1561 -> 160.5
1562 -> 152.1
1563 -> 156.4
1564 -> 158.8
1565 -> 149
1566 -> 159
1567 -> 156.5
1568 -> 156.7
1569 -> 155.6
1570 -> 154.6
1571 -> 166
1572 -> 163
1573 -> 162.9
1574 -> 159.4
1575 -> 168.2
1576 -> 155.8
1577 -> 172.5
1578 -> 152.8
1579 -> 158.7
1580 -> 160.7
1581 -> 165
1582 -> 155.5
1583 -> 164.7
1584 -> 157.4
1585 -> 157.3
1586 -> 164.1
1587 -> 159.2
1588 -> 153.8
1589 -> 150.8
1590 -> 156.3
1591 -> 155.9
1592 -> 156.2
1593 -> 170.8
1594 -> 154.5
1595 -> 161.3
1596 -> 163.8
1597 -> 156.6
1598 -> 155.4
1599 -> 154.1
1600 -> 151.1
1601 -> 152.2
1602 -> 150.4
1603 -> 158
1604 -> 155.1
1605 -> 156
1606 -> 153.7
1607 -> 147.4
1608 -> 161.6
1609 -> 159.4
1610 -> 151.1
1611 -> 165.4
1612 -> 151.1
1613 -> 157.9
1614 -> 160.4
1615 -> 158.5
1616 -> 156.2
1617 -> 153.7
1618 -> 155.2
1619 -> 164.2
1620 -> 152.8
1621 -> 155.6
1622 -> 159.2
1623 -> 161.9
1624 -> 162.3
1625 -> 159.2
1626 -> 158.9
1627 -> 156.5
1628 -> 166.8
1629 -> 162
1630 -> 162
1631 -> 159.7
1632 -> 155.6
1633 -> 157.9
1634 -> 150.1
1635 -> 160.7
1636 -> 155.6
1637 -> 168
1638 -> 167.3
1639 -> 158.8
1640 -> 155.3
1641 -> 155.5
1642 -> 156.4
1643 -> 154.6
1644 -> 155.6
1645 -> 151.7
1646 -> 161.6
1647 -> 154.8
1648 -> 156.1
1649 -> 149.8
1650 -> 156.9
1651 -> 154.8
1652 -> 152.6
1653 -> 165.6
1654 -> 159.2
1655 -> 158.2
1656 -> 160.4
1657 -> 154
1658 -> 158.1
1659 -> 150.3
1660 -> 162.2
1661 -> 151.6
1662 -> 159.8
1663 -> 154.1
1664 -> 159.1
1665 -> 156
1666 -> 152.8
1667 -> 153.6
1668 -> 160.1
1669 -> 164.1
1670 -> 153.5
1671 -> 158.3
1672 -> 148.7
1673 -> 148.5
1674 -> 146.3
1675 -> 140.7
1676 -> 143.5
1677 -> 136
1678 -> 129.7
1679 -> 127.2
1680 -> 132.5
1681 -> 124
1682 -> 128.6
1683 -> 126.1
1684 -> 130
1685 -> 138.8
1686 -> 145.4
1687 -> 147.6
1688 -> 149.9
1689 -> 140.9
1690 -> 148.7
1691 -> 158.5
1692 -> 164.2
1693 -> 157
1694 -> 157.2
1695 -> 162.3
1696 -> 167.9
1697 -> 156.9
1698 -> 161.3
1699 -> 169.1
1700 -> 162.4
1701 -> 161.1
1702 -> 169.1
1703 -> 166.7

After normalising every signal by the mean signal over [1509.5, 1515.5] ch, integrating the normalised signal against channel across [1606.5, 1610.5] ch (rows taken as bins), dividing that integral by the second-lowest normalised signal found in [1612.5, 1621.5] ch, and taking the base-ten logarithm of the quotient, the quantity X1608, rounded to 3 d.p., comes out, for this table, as 0.605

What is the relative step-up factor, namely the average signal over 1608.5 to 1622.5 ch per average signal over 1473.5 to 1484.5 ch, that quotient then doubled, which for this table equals 2.04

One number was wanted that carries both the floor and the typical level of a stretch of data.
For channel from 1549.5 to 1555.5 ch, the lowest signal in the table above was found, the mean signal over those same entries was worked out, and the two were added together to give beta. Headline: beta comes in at 309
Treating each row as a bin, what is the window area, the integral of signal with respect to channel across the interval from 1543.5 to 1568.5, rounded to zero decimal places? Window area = 3915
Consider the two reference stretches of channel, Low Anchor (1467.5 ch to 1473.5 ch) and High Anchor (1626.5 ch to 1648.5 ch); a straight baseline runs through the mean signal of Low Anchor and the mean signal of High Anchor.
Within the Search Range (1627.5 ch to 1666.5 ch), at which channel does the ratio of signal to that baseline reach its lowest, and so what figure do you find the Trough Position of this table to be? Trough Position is 1649 ch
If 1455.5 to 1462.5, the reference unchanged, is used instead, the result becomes 1458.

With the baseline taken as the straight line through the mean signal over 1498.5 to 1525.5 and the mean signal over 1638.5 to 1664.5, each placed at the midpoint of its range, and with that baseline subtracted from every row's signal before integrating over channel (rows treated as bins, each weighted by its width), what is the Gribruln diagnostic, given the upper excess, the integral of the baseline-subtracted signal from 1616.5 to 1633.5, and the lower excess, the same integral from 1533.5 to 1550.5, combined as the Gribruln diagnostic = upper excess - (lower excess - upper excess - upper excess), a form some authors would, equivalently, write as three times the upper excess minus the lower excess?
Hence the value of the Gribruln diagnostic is 141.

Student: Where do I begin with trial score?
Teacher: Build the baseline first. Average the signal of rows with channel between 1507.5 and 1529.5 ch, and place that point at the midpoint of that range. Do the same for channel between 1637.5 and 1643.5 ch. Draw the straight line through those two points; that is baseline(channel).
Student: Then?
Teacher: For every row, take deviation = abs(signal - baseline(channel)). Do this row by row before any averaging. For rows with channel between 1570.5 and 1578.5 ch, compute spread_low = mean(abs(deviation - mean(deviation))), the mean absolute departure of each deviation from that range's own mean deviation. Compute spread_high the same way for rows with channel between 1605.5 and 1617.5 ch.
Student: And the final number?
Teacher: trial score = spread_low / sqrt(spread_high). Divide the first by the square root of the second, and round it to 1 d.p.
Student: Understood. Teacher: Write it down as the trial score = 2.9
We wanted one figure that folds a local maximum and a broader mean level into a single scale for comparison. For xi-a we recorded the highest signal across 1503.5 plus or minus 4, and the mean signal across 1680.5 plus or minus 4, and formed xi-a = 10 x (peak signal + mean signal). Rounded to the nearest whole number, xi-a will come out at 2900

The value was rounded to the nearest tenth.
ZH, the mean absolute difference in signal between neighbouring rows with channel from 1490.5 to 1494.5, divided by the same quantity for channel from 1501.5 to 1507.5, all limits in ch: 1.1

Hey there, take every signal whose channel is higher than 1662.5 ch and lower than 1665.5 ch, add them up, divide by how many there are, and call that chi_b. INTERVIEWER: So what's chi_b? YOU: 156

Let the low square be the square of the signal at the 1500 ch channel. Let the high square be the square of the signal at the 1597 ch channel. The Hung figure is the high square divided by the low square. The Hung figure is 1.05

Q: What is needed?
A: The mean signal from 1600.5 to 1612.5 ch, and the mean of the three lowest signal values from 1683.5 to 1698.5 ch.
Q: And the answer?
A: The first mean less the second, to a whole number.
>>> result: 19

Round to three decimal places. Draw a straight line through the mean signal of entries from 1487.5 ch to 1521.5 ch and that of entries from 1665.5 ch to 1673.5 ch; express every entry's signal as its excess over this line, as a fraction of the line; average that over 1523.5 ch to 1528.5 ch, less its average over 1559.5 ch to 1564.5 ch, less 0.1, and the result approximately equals -0.144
